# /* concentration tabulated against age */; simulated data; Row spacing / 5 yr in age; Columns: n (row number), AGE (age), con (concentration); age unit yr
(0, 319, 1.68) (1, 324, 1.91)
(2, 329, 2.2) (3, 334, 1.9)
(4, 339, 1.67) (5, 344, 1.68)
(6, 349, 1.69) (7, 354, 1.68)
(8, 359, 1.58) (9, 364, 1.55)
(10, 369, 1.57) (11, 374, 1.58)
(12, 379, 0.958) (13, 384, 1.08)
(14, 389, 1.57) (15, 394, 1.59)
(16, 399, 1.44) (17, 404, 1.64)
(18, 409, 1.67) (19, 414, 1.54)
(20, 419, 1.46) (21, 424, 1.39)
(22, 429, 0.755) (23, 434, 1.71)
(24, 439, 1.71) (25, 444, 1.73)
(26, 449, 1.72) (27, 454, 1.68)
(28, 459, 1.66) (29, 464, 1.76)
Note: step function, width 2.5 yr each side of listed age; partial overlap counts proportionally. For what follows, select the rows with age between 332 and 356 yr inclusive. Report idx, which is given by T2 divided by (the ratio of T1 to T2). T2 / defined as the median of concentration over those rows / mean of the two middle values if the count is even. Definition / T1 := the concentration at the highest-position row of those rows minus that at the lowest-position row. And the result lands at -13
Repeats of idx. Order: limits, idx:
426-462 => 3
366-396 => 123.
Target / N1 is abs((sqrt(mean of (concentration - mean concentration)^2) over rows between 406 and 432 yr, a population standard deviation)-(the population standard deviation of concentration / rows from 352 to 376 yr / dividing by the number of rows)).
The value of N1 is 0.27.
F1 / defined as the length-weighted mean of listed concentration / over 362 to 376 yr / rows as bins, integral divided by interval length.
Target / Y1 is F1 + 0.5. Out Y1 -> 2.07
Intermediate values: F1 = 1.57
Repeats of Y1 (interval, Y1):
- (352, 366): 2.10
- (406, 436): 1.92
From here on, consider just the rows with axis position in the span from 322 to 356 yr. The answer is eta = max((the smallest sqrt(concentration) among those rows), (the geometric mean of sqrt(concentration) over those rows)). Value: 1.35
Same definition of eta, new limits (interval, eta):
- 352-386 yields 1.18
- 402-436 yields 1.19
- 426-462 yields 1.23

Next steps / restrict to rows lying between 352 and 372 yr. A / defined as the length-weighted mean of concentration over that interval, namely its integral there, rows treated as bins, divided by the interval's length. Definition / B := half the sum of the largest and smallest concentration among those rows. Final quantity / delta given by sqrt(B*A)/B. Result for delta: 0.99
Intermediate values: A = 1.59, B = 1.6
